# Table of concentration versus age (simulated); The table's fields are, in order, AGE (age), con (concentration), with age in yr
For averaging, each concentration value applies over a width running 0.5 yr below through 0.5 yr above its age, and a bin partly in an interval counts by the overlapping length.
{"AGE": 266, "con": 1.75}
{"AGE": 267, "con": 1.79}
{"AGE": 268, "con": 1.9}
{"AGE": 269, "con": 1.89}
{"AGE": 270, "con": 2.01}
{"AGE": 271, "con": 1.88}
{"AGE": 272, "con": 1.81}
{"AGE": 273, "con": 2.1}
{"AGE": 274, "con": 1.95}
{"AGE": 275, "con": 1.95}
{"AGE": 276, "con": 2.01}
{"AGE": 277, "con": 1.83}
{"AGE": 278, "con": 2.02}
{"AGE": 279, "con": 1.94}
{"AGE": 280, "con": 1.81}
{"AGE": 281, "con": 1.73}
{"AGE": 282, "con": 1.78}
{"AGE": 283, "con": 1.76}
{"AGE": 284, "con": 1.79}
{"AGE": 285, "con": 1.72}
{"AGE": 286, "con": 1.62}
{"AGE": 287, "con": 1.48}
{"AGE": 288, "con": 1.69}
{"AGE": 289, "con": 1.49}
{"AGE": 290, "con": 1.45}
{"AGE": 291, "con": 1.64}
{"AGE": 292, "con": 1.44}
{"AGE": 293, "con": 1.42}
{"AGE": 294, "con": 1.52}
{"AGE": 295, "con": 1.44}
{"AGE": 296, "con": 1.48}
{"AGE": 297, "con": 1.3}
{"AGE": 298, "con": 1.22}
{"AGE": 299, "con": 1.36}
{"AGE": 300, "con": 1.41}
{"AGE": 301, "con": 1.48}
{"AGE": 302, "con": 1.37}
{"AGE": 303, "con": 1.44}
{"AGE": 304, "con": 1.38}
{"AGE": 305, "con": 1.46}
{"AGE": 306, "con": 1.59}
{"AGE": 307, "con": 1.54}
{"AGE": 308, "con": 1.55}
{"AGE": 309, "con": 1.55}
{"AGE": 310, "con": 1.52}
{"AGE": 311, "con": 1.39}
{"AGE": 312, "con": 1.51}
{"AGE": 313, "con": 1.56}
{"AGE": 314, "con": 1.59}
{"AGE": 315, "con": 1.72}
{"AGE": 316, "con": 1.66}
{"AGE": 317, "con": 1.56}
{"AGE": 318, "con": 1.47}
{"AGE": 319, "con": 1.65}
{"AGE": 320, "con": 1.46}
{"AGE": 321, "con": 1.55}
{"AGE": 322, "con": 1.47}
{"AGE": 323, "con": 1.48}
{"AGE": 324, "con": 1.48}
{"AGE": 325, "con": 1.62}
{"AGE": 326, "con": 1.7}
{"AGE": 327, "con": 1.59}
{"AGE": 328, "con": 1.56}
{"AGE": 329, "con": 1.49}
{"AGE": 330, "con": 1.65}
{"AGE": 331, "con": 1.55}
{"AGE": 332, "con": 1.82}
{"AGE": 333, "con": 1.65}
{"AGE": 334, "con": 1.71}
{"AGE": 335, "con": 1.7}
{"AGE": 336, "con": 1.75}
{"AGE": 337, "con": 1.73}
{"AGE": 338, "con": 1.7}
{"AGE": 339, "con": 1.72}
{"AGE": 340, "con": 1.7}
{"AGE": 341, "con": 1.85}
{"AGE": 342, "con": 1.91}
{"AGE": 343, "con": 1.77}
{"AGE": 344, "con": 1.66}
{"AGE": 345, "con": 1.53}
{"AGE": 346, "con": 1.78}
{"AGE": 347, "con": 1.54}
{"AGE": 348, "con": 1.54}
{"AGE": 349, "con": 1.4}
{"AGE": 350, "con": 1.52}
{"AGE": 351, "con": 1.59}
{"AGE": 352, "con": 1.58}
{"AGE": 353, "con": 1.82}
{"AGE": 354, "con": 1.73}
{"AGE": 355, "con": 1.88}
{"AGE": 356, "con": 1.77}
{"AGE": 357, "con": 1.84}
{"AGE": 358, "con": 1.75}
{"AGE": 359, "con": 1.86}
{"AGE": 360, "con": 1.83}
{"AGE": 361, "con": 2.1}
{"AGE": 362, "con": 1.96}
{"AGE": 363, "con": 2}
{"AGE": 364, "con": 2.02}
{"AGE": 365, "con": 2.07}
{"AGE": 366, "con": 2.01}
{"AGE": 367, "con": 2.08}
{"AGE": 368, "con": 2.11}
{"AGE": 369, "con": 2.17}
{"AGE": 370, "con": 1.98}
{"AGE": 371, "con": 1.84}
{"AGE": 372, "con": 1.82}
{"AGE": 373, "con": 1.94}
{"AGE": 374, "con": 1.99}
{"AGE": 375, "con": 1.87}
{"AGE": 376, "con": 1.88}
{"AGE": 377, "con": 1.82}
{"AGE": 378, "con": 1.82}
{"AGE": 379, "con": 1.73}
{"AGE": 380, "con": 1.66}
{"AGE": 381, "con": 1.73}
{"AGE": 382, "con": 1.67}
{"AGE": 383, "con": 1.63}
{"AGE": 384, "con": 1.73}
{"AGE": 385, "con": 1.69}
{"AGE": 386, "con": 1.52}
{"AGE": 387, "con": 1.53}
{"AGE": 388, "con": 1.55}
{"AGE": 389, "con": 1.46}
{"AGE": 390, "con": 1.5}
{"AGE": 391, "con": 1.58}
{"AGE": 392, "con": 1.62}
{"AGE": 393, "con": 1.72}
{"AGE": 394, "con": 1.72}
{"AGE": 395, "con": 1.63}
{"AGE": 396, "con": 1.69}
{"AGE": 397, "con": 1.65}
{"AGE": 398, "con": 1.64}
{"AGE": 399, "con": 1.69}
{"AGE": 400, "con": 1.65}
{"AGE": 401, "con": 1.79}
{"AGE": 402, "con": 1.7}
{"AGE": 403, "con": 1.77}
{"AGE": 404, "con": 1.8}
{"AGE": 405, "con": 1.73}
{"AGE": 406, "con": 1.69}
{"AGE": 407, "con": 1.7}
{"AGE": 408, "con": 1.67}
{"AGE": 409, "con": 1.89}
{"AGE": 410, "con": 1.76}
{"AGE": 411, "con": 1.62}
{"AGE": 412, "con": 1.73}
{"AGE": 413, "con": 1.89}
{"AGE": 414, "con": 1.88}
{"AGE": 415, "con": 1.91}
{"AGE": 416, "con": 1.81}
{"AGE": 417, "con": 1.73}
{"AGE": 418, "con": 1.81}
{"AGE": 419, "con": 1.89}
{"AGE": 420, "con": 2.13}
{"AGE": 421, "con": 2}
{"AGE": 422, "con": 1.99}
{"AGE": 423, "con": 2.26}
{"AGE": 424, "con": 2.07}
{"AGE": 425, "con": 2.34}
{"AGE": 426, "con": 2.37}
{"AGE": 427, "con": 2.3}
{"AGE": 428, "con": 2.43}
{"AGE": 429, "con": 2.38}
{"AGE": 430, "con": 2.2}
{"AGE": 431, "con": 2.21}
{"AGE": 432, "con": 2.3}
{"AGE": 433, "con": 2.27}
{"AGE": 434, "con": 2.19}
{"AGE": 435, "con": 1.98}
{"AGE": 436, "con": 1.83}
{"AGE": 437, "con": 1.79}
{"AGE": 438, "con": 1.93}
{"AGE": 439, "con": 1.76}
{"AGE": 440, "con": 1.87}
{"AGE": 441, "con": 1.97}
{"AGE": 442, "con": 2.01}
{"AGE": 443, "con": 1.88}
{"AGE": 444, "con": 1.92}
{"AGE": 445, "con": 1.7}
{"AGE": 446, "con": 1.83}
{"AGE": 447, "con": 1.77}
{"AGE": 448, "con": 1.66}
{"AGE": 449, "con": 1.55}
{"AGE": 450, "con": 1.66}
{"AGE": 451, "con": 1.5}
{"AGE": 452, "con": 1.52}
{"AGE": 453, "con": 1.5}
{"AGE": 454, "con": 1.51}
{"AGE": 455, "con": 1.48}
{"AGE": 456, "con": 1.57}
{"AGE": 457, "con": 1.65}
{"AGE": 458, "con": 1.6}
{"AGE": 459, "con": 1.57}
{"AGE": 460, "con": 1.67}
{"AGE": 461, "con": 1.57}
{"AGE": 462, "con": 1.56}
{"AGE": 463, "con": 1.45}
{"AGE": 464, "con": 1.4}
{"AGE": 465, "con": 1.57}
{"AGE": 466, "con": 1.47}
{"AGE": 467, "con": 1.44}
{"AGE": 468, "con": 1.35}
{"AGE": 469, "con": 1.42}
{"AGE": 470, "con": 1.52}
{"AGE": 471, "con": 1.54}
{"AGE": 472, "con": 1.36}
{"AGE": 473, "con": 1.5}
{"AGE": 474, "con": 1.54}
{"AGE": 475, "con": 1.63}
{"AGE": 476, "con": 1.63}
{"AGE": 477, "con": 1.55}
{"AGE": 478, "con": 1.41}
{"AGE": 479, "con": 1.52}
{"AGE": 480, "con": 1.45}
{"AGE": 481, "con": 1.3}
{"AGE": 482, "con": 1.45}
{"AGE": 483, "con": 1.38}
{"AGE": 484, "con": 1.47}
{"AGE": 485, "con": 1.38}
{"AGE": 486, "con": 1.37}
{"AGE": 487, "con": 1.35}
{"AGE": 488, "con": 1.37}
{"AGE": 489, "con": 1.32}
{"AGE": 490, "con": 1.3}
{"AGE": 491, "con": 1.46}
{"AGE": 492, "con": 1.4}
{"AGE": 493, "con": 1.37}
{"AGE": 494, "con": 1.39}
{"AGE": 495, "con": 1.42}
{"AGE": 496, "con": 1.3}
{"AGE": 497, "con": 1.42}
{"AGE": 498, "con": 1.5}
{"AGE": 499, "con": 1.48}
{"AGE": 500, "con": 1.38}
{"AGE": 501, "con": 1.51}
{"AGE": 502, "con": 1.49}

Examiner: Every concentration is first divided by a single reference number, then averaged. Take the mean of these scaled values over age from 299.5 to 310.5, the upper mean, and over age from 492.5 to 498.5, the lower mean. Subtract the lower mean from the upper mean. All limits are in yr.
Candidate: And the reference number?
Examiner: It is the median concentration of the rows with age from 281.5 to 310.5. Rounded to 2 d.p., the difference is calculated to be 0.05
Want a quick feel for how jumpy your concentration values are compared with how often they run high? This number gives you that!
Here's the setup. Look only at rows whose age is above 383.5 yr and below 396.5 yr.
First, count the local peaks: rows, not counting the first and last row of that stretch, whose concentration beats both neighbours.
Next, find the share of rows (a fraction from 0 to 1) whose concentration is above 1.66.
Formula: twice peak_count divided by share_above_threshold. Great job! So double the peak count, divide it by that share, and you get 5.2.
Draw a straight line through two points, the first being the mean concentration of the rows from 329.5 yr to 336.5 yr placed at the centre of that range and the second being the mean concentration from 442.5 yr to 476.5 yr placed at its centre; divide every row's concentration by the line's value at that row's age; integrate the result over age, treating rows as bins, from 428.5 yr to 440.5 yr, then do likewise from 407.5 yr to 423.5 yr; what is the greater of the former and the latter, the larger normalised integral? 18.6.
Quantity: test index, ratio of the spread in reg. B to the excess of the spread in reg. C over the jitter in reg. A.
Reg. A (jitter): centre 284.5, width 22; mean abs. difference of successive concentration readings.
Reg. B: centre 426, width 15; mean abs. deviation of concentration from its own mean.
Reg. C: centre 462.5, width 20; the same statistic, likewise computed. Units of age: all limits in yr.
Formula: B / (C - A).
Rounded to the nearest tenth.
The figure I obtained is -4.2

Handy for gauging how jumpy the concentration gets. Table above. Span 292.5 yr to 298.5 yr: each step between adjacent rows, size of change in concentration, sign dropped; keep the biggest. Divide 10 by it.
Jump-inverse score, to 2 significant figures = 56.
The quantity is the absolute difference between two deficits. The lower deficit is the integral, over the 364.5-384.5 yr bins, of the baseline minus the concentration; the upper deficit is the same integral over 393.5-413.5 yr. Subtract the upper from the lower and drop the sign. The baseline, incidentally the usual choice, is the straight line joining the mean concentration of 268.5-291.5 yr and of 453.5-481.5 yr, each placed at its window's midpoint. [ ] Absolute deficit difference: 2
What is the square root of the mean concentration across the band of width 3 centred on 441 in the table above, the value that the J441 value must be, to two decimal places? 1.40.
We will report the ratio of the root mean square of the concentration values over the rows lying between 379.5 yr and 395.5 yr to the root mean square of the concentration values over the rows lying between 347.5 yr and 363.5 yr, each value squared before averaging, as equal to 0.92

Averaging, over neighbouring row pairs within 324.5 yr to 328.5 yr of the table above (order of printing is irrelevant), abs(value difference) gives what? 0.073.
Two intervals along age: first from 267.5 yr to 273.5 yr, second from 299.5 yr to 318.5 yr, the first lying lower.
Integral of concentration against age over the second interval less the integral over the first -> 17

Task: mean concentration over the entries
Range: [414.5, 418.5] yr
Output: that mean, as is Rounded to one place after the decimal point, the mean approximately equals 1.8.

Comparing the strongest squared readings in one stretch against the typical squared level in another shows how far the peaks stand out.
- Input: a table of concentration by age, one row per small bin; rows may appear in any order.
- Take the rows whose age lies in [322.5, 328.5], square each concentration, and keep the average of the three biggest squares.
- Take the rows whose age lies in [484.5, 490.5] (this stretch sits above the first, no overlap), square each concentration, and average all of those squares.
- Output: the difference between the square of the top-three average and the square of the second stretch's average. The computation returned 3.9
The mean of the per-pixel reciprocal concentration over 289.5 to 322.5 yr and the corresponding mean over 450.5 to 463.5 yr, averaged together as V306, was 0.661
